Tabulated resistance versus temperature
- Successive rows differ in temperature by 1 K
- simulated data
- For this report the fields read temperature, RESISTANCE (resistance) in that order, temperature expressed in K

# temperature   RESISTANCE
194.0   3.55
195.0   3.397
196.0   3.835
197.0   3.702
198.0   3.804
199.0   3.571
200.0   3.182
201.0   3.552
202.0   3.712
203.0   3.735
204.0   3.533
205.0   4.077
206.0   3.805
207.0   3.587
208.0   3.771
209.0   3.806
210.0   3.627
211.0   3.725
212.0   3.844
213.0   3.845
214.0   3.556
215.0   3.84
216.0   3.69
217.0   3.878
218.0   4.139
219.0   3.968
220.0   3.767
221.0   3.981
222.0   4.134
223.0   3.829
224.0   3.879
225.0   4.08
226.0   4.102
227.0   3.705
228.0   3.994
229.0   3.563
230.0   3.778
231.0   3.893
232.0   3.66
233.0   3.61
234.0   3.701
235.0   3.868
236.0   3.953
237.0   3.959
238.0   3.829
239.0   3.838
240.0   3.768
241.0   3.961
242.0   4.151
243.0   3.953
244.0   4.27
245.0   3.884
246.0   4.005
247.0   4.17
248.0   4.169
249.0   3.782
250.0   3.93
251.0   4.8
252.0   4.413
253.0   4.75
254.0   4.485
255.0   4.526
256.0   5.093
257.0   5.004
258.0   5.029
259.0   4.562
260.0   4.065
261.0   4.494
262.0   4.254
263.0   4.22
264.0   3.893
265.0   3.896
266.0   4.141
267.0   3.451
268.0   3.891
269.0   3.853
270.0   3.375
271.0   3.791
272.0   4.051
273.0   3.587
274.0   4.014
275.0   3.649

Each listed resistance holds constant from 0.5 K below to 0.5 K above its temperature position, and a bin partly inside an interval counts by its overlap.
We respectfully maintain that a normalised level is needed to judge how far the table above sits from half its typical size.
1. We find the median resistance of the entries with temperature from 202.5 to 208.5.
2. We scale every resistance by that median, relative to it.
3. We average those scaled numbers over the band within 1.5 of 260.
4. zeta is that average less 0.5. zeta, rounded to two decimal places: 0.67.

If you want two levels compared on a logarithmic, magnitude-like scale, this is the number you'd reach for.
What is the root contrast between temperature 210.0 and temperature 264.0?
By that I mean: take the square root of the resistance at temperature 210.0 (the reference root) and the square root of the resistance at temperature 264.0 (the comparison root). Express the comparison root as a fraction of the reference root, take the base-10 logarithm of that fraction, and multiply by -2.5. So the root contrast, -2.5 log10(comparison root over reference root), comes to -0.04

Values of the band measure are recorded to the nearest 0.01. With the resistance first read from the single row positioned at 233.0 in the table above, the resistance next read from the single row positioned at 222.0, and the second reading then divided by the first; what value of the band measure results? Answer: 1.15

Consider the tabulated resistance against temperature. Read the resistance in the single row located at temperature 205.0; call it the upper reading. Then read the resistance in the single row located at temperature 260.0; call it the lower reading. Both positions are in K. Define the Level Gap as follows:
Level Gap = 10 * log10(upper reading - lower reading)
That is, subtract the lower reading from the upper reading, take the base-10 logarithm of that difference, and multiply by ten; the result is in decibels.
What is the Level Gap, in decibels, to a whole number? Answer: -19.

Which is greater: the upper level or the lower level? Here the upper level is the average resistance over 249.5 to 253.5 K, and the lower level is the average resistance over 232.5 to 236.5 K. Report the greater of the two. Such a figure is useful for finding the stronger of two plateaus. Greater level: 4.47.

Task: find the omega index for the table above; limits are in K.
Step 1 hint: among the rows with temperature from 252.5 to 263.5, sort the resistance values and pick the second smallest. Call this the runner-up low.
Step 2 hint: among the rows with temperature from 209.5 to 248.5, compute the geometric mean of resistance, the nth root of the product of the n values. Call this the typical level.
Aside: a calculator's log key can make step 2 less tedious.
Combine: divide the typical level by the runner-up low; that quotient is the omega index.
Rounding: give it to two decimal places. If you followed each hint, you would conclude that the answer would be 0.92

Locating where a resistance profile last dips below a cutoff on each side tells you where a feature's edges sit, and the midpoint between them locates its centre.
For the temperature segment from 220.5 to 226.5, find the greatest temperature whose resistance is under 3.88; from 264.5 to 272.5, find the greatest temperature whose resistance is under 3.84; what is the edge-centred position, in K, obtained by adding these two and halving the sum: 247.5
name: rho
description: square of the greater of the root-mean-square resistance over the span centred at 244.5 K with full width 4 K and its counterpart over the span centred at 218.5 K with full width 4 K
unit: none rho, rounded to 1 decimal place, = 16.2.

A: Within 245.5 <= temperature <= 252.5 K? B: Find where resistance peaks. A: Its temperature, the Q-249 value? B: 251.0 K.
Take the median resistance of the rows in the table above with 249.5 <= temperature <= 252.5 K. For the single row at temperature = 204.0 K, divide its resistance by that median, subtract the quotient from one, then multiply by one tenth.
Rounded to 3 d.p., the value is 0.020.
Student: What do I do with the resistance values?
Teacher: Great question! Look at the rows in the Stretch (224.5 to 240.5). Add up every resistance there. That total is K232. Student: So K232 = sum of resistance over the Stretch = 61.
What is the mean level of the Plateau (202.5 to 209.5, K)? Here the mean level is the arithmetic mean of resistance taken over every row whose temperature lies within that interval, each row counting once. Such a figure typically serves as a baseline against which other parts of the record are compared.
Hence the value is 3.76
